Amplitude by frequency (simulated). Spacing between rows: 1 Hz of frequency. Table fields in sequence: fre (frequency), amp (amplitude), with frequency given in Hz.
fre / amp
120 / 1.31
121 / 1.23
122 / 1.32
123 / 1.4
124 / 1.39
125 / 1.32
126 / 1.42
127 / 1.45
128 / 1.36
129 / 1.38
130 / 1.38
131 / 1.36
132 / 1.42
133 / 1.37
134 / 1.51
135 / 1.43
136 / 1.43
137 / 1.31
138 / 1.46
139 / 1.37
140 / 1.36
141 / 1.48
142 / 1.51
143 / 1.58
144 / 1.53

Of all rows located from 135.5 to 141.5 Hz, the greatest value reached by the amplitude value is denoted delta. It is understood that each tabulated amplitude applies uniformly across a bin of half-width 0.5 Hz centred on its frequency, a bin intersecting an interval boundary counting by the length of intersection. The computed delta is 1.48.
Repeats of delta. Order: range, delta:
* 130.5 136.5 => 1.51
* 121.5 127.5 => 1.45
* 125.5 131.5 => 1.45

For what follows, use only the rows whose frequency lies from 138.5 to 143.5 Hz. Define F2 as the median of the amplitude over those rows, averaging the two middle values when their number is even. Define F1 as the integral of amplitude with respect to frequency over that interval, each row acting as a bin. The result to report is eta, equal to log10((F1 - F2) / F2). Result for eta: 0.59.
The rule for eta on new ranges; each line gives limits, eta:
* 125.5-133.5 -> 0.85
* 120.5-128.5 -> 0.84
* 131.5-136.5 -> 0.60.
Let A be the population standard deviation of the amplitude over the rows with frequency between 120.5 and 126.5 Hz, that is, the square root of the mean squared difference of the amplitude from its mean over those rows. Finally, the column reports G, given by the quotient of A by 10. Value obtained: 0.0065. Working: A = 0.065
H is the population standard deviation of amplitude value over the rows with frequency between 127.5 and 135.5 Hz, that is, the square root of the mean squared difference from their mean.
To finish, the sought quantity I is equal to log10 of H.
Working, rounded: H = 0.048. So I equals -1.32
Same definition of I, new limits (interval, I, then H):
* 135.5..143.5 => -1.08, 0.083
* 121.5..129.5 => -1.37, 0.043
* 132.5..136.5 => -1.30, 0.050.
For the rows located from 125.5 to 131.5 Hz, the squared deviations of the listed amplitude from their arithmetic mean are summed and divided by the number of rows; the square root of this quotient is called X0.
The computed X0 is 0.033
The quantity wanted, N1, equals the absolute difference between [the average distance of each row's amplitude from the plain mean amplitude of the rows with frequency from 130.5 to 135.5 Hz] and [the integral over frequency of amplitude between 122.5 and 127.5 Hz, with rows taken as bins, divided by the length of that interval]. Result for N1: 1.35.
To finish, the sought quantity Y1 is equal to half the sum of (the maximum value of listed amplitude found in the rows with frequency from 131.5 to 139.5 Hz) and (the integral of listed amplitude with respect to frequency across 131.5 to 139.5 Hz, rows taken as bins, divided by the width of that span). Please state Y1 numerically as 1.46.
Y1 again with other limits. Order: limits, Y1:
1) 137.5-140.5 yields 1.43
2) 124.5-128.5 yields 1.42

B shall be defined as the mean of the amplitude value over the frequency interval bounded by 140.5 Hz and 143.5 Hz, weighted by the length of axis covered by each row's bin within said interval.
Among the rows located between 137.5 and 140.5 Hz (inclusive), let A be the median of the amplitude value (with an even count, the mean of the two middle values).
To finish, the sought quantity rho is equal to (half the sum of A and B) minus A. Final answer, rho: 0.08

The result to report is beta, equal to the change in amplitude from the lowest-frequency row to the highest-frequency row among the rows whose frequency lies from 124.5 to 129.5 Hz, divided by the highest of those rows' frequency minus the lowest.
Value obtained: 0.015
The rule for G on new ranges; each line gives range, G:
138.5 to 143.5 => 0.0084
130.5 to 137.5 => 0.0059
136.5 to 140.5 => 0.0054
